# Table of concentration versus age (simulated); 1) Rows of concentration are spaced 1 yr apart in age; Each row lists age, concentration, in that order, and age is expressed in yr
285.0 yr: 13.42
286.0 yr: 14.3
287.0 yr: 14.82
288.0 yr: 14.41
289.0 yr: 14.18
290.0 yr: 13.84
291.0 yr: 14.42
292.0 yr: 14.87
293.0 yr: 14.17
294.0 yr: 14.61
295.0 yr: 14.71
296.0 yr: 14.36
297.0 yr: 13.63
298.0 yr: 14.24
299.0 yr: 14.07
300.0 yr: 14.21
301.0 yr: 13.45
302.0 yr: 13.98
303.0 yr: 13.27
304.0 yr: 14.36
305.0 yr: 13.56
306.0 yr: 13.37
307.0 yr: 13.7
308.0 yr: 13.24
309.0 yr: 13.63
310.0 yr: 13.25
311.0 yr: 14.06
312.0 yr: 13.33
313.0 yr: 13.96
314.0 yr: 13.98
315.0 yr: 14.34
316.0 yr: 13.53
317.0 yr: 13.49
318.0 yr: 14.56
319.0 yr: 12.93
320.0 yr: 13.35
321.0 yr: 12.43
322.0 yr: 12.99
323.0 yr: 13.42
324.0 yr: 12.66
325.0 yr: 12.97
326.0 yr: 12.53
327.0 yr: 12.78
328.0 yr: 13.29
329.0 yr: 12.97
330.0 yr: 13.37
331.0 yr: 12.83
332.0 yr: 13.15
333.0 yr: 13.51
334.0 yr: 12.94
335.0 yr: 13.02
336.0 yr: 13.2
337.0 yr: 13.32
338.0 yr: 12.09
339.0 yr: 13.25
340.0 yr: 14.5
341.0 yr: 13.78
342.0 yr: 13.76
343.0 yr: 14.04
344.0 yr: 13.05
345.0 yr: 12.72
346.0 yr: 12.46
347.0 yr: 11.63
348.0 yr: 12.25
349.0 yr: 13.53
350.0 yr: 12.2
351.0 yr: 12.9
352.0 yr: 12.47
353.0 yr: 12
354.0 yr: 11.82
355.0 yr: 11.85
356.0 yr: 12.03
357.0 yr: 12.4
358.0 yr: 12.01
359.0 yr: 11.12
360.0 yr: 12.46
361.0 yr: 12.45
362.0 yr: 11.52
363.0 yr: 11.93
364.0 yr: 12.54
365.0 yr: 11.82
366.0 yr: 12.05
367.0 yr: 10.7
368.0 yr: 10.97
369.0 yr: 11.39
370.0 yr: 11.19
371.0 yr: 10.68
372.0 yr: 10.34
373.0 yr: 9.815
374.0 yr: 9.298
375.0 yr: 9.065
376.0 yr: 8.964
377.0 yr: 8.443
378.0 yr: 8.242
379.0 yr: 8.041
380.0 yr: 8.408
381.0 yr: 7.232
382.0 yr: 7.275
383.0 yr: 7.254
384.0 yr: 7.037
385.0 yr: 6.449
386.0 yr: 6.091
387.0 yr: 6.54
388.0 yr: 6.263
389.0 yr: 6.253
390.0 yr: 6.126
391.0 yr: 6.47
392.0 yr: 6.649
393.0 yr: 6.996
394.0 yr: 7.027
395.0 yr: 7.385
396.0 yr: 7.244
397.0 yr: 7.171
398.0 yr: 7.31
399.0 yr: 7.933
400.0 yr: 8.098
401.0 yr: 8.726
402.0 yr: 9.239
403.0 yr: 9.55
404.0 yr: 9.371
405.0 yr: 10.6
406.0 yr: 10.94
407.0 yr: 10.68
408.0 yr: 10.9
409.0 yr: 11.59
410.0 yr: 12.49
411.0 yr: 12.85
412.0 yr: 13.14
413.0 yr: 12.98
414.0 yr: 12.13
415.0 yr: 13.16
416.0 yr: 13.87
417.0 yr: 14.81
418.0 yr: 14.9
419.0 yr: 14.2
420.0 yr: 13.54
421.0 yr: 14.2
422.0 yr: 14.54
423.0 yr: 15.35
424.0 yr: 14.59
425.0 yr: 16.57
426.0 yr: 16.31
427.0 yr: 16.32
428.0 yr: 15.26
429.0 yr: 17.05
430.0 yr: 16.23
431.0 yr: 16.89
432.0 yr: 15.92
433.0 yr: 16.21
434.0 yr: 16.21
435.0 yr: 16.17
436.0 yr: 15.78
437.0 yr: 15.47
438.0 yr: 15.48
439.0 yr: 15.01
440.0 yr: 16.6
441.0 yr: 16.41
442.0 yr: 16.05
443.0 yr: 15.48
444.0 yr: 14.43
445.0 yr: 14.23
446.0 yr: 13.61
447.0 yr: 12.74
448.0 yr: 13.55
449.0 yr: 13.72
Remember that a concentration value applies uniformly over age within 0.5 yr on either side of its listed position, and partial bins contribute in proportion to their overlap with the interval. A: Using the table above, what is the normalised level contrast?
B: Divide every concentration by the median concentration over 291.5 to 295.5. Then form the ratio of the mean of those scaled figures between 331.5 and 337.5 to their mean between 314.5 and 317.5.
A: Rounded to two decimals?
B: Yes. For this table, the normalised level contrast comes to 0.96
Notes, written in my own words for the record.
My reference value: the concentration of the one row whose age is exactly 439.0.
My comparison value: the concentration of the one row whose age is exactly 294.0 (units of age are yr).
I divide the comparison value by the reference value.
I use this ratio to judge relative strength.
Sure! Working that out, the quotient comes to 0.97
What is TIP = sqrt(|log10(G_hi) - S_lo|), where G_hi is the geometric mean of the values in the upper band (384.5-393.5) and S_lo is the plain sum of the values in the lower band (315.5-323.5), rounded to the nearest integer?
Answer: 10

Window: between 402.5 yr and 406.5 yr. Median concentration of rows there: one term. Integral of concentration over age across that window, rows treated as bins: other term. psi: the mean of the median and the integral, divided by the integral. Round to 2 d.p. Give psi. 0.62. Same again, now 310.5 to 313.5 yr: 0.67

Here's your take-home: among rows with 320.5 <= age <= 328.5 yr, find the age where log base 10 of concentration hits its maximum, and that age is 323.0 yr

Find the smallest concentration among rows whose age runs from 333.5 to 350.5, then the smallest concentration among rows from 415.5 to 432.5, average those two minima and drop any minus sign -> 12.6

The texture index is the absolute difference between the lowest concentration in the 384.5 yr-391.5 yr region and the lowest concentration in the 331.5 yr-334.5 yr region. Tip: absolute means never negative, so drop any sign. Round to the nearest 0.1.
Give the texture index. 6.8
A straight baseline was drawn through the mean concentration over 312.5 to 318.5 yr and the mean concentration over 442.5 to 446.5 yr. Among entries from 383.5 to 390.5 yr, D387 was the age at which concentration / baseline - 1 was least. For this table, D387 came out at 386.0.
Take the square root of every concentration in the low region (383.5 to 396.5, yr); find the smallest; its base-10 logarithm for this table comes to 0.392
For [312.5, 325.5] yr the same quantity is 0.547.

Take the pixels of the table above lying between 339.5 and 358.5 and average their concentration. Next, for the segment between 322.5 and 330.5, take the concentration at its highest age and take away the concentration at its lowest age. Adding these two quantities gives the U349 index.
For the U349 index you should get 12.7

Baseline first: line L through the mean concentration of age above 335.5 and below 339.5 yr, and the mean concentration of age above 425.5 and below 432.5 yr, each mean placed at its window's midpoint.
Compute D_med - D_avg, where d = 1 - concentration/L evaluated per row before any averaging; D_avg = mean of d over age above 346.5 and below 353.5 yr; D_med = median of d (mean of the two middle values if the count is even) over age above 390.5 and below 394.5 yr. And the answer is 0.5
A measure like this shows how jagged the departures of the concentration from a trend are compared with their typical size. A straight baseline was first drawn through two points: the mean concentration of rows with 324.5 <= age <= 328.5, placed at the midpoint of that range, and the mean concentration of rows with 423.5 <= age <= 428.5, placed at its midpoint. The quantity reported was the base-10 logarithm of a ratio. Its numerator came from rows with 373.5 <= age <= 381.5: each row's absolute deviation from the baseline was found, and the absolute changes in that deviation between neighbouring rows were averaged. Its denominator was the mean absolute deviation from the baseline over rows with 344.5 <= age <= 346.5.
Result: -0.31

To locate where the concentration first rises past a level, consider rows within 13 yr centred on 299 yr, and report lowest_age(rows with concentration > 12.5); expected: 293.0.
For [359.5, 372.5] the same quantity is 364.0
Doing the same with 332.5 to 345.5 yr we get 333.0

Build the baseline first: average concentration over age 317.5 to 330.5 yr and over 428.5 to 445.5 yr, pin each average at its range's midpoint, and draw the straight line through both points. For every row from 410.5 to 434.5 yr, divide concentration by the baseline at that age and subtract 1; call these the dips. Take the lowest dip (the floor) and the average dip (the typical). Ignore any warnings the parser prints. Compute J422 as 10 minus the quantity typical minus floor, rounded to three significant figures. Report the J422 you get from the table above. 9.83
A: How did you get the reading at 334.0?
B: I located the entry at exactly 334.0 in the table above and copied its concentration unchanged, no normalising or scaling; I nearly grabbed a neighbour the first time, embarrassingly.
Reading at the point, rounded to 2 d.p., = 12.94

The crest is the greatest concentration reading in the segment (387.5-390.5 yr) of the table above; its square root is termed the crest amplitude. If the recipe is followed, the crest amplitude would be 2.50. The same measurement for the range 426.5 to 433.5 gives 4.13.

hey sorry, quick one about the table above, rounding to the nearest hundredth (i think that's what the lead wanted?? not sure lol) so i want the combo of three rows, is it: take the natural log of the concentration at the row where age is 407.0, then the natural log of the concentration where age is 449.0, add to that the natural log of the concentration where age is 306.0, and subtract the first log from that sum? 2.84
